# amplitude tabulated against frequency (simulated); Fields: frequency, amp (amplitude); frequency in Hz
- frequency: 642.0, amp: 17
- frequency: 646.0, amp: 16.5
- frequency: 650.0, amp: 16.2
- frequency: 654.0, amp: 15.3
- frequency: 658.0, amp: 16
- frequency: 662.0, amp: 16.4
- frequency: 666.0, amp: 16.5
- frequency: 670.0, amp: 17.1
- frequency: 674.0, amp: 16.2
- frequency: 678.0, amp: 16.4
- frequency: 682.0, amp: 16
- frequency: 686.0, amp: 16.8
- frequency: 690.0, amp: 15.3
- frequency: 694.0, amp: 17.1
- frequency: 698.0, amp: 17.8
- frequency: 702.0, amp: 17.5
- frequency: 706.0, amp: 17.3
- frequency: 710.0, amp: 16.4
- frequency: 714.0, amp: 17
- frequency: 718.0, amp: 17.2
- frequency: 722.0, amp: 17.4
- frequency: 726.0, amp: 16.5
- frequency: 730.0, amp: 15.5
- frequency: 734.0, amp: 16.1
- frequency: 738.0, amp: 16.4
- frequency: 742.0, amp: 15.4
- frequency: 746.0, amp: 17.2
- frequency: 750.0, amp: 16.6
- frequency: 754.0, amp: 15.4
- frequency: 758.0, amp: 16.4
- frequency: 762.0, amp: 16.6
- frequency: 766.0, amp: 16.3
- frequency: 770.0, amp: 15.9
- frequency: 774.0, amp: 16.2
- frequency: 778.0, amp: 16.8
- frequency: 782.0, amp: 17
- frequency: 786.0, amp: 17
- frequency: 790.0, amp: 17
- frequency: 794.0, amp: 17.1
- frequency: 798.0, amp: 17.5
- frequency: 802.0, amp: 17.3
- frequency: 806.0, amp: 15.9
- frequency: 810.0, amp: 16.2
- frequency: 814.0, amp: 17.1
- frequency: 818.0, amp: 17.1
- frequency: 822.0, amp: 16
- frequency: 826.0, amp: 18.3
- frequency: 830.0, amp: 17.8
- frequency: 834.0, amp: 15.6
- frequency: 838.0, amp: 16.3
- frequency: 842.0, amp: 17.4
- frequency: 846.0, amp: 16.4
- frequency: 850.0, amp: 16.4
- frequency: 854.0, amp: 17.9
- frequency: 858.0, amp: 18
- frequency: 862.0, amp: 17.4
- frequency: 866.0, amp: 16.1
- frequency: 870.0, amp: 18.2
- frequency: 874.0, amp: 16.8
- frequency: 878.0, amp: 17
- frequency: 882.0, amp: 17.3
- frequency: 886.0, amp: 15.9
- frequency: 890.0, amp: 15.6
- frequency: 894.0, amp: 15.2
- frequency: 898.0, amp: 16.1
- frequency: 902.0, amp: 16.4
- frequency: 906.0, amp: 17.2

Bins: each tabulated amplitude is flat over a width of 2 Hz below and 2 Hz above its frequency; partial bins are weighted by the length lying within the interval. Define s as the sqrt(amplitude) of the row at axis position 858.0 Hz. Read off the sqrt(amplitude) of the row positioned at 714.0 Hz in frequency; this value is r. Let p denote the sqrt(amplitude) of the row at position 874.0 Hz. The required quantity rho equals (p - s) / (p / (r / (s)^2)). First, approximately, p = 4.10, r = 4.12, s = 4.24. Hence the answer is -0.008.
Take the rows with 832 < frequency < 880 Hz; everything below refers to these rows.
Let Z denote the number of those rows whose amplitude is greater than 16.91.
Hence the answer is 6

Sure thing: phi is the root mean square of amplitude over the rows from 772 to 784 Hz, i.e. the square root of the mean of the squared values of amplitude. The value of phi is 16.7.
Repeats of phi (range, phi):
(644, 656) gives 16.0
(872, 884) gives 17.0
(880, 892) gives 16.3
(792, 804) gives 17.3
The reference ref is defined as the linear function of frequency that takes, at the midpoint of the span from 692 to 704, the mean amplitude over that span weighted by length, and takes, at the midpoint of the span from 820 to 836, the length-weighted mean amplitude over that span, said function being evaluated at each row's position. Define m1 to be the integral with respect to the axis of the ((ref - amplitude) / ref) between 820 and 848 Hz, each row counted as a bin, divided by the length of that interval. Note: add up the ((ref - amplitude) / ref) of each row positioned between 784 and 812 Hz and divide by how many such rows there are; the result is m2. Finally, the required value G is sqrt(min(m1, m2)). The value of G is 0.07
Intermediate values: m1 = 0.00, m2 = 0.011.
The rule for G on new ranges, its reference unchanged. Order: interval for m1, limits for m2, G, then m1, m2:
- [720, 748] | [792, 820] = 0.09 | 0.06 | 0.008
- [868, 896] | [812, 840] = 0.05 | 0.01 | 0.003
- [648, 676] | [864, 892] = 0.03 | 0.08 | 0.001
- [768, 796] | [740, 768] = 0.15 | 0.02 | 0.056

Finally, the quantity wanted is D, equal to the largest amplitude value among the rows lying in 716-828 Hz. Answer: 18.3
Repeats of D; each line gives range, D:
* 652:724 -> 17.8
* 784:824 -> 17.5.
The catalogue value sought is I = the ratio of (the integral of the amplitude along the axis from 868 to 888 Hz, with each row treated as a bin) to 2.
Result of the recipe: 170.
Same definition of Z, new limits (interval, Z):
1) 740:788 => 3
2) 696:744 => 6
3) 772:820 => 8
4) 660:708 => 5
